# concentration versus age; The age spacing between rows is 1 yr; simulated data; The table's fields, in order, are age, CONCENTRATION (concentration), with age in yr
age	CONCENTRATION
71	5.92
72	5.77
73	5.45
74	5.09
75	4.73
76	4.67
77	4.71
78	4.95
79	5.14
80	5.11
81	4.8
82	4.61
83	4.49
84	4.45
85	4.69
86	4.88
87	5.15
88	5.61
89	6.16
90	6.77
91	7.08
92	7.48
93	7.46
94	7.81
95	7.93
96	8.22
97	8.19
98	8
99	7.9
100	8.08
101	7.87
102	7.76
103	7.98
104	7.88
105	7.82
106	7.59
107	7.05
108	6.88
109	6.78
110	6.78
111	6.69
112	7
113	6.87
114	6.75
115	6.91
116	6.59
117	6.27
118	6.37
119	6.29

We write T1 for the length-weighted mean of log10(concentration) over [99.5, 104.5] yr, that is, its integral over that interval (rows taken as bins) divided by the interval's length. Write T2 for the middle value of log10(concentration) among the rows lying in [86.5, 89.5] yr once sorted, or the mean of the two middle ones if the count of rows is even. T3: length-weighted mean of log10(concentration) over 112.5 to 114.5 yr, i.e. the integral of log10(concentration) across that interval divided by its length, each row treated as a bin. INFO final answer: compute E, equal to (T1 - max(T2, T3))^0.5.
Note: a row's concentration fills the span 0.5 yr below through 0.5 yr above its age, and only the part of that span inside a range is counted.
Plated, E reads 0.26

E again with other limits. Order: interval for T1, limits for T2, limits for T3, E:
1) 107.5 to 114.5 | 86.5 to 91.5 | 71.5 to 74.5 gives 0.21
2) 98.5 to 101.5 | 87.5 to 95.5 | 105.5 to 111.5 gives 0.20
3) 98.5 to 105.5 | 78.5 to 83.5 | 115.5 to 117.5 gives 0.30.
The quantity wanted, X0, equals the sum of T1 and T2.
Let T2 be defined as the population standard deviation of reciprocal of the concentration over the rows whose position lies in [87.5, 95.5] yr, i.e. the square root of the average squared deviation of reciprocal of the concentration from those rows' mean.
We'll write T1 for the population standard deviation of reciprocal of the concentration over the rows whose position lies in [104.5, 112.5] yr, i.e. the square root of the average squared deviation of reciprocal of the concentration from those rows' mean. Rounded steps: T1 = 0.0074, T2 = 0.017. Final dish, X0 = 0.024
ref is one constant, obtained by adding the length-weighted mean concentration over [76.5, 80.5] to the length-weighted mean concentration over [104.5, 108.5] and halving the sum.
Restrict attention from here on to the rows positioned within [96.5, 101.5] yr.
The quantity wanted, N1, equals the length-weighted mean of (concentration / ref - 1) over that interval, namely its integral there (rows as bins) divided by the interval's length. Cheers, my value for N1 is 0.3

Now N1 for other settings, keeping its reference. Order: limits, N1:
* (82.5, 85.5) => -0.3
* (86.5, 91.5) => 0.0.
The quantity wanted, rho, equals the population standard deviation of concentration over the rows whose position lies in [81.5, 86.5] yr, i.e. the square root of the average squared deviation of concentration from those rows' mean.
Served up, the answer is 0.15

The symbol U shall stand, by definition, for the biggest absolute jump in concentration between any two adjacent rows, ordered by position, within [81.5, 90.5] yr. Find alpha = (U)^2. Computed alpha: 0.372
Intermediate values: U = 0.61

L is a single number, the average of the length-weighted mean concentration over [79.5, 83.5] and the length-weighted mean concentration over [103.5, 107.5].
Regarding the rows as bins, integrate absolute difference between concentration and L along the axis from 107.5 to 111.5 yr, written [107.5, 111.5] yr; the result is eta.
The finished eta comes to 2.5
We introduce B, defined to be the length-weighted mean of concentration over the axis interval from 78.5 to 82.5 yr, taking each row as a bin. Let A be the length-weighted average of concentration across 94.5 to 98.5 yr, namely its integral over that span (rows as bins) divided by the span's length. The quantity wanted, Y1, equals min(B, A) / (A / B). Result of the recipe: 3.0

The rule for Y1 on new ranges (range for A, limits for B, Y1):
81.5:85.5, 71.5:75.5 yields 5.3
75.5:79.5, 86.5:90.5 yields 5.9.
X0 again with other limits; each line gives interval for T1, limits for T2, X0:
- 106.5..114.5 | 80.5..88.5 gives 0.017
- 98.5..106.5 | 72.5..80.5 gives 0.012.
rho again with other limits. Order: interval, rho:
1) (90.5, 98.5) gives 0.37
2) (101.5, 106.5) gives 0.13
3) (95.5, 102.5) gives 0.16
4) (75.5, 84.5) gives 0.24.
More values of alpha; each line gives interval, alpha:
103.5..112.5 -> 0.292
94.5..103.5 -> 0.084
